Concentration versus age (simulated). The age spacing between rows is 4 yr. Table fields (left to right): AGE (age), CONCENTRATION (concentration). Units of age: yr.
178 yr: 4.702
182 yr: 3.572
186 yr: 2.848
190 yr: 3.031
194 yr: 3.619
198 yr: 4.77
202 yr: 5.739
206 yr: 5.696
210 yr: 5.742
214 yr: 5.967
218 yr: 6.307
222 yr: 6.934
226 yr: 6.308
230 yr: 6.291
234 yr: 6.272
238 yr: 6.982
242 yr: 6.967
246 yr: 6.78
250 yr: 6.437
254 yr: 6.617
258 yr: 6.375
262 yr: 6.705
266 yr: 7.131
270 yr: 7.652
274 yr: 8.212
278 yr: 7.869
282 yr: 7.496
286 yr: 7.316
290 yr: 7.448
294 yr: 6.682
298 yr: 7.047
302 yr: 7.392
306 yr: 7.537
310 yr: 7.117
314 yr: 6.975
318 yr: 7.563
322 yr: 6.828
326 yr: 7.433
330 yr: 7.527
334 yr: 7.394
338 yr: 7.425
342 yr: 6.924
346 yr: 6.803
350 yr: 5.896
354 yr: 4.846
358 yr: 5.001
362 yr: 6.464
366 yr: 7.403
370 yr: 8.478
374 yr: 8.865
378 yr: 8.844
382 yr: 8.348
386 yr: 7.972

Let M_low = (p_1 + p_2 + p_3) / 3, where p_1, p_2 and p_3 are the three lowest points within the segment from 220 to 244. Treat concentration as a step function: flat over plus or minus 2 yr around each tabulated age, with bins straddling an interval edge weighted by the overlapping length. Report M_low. 6.3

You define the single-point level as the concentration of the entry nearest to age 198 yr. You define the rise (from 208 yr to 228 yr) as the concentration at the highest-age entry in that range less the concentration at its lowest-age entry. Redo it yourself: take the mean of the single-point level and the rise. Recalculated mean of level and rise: 2.7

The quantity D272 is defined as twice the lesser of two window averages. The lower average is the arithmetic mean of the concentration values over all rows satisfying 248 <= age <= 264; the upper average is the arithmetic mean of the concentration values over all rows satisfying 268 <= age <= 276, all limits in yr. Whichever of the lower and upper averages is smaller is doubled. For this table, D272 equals 13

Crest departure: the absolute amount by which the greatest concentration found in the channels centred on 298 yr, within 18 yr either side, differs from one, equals 6.54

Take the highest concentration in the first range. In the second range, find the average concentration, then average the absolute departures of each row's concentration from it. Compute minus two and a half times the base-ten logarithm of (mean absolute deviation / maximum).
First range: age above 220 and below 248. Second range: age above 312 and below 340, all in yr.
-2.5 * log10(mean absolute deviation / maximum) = 3.7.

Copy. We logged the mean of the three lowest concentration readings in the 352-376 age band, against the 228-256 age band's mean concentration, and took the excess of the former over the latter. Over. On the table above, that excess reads -1.2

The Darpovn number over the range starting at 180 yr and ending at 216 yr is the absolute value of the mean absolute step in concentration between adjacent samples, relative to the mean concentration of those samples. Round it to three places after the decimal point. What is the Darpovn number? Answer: 0.108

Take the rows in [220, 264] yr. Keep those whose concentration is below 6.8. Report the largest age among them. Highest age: 262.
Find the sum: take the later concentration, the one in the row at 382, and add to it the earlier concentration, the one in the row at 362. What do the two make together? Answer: 14.8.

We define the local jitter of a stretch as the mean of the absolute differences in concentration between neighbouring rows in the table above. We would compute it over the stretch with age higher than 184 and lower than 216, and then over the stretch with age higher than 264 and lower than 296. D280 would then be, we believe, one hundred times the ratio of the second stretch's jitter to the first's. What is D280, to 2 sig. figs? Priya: 90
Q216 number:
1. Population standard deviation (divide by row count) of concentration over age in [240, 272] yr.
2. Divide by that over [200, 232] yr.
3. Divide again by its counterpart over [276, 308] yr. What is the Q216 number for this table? 3.0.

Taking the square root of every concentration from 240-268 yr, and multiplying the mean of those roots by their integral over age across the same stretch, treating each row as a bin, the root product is 188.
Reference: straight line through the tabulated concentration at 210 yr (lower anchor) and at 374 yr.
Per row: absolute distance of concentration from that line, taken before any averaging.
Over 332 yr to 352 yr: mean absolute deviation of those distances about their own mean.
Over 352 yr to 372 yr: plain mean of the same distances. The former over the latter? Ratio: 0.24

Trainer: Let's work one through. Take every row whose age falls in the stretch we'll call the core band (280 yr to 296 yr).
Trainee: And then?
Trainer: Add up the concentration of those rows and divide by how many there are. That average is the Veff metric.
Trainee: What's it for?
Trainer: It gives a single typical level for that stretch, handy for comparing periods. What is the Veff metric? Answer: 7.2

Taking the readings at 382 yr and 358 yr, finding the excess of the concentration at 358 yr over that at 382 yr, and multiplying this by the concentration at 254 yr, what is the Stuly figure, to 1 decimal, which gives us -22.1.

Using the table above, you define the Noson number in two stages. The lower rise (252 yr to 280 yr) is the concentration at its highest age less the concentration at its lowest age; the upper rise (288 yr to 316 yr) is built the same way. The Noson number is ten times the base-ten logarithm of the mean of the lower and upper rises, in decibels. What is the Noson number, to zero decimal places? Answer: -4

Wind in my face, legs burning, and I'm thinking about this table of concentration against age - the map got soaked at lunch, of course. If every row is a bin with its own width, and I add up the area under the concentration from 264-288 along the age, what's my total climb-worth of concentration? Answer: 183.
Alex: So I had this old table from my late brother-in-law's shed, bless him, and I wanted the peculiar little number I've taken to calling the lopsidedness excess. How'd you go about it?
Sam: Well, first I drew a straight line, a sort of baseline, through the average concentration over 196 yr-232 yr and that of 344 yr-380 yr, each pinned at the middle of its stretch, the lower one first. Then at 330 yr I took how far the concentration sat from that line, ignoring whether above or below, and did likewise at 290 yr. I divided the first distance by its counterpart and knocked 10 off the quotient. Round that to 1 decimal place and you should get -9.2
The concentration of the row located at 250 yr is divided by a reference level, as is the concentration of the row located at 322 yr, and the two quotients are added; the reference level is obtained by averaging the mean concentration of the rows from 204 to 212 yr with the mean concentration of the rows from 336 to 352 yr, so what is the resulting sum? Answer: 2.13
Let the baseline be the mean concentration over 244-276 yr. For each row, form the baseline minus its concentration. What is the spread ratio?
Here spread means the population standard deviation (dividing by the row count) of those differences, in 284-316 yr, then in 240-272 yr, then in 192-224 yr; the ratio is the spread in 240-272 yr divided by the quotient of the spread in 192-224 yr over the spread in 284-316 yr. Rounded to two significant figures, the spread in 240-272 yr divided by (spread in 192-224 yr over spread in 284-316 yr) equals 0.11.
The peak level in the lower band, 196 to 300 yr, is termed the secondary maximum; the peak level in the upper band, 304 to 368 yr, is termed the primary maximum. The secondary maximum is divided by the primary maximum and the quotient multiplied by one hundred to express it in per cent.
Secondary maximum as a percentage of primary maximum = 109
